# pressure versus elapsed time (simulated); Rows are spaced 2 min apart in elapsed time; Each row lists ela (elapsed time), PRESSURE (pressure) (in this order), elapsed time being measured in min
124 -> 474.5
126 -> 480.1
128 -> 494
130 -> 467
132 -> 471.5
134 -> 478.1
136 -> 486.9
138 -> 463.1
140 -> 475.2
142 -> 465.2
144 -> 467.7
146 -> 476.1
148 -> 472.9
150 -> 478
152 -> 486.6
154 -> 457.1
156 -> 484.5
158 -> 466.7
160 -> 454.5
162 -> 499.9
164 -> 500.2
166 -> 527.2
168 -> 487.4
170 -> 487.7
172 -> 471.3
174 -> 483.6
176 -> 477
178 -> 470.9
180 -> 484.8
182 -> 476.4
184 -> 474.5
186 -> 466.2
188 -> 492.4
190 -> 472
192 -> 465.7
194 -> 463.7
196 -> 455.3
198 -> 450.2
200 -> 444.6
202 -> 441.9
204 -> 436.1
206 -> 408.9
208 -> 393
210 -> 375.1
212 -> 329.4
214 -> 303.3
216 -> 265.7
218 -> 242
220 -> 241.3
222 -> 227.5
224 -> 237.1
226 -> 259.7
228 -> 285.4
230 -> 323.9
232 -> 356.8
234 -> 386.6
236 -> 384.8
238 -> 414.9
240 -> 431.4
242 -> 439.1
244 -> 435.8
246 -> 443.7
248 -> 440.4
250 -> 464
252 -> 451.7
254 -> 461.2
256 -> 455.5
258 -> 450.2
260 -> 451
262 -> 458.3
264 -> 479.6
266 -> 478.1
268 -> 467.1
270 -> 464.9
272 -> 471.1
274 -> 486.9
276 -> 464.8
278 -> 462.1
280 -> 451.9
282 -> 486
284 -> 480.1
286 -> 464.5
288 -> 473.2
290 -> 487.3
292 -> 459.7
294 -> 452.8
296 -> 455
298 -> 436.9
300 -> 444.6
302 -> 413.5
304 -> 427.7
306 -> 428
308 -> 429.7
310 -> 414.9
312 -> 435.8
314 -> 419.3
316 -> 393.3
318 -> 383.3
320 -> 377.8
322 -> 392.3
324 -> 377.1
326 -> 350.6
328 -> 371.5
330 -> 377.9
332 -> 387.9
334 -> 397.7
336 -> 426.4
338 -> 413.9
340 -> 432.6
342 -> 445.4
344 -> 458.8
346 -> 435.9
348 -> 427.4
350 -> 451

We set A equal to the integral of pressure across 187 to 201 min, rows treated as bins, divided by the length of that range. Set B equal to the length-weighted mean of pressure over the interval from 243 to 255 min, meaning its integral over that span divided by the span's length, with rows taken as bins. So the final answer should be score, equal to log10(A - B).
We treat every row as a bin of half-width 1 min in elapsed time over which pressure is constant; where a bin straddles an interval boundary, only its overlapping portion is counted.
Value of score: 1.14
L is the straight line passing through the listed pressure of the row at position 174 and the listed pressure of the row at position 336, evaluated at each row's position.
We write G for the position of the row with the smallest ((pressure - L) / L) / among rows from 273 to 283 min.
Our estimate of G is 280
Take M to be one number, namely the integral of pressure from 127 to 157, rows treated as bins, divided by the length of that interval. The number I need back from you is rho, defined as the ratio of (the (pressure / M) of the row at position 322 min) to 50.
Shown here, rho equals 0.0165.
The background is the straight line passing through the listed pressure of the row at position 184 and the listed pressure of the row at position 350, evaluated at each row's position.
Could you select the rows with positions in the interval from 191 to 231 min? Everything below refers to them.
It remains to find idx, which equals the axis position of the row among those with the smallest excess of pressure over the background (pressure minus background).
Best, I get 222 min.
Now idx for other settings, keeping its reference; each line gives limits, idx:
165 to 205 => 204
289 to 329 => 326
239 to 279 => 240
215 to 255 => 222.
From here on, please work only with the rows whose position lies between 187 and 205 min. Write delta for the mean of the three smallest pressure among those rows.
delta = 441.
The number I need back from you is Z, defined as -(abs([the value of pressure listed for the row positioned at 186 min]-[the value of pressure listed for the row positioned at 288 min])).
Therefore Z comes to -7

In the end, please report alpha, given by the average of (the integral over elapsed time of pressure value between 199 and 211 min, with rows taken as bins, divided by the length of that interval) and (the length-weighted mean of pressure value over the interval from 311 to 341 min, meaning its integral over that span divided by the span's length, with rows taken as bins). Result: 406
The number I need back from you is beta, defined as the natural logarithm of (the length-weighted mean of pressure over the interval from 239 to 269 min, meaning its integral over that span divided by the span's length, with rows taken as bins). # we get 6.12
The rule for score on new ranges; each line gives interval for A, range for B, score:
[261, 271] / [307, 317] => 1.71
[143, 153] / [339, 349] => 1.56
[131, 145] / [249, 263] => 1.22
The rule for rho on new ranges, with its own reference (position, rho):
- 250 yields 0.0195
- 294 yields 0.0191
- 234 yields 0.0163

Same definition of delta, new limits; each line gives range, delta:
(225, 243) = 290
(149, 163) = 459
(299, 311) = 419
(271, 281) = 460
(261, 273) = 463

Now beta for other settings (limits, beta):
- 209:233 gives 5.66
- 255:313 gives 6.12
